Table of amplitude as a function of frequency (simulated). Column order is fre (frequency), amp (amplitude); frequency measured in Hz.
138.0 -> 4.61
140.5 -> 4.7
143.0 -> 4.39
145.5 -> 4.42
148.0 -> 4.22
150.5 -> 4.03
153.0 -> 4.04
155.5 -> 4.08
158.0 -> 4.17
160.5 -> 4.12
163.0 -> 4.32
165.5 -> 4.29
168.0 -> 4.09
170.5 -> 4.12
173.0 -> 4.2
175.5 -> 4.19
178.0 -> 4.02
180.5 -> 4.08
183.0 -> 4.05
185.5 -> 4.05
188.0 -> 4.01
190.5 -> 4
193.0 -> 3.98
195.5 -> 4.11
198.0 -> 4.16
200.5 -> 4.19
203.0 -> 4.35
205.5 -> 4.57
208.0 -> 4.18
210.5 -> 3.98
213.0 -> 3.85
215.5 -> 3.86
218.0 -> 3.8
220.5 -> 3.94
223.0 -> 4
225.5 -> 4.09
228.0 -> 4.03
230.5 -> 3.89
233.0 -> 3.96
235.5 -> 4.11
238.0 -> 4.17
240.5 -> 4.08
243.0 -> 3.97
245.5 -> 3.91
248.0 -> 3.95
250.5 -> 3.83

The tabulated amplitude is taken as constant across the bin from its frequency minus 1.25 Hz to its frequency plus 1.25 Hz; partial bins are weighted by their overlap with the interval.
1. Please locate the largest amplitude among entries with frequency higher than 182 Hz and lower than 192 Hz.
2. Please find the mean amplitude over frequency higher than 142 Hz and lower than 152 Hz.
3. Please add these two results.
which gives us 8.31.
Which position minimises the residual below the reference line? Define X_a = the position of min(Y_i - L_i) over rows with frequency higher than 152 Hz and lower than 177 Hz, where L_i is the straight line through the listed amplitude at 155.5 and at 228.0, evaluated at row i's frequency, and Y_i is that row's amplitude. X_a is 153.0 Hz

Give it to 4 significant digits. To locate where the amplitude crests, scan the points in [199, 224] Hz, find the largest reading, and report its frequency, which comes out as 205.5 Hz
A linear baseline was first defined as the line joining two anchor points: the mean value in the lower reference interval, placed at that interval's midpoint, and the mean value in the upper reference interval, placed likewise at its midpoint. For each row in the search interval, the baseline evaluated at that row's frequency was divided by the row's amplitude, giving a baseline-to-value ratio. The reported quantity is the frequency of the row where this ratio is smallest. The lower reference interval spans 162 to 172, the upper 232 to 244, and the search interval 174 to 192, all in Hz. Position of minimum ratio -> 175.5 Hz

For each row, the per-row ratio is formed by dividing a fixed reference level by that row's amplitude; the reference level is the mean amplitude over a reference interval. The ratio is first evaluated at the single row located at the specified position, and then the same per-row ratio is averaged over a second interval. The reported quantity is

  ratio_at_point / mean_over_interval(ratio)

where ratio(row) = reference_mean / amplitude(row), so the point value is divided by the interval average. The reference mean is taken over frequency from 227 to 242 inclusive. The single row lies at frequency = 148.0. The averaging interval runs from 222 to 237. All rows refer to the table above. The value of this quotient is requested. 0.951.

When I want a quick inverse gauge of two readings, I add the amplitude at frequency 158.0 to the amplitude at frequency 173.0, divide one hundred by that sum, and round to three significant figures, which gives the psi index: 11.9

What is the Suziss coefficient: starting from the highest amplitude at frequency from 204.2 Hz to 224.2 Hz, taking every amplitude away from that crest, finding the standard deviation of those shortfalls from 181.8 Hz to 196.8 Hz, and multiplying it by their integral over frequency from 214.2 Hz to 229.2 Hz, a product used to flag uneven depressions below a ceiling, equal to 0.4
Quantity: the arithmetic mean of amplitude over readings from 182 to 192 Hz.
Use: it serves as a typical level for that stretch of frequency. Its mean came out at 4.03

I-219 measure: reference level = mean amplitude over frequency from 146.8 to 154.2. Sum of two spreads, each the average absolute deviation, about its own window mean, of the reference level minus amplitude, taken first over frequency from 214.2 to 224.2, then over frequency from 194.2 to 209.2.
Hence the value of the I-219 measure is 0.20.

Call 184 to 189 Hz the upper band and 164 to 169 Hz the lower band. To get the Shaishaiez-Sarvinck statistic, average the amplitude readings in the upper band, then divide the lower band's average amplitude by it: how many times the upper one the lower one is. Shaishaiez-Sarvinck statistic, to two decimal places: 1.04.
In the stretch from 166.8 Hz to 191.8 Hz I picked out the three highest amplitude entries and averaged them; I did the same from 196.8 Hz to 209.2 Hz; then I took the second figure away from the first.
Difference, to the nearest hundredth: -0.20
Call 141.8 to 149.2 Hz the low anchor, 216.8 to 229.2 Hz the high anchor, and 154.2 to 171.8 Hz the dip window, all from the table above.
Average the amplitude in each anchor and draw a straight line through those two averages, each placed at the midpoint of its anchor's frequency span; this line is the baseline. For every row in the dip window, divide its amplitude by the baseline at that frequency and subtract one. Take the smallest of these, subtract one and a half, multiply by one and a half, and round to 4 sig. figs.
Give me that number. -2.325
